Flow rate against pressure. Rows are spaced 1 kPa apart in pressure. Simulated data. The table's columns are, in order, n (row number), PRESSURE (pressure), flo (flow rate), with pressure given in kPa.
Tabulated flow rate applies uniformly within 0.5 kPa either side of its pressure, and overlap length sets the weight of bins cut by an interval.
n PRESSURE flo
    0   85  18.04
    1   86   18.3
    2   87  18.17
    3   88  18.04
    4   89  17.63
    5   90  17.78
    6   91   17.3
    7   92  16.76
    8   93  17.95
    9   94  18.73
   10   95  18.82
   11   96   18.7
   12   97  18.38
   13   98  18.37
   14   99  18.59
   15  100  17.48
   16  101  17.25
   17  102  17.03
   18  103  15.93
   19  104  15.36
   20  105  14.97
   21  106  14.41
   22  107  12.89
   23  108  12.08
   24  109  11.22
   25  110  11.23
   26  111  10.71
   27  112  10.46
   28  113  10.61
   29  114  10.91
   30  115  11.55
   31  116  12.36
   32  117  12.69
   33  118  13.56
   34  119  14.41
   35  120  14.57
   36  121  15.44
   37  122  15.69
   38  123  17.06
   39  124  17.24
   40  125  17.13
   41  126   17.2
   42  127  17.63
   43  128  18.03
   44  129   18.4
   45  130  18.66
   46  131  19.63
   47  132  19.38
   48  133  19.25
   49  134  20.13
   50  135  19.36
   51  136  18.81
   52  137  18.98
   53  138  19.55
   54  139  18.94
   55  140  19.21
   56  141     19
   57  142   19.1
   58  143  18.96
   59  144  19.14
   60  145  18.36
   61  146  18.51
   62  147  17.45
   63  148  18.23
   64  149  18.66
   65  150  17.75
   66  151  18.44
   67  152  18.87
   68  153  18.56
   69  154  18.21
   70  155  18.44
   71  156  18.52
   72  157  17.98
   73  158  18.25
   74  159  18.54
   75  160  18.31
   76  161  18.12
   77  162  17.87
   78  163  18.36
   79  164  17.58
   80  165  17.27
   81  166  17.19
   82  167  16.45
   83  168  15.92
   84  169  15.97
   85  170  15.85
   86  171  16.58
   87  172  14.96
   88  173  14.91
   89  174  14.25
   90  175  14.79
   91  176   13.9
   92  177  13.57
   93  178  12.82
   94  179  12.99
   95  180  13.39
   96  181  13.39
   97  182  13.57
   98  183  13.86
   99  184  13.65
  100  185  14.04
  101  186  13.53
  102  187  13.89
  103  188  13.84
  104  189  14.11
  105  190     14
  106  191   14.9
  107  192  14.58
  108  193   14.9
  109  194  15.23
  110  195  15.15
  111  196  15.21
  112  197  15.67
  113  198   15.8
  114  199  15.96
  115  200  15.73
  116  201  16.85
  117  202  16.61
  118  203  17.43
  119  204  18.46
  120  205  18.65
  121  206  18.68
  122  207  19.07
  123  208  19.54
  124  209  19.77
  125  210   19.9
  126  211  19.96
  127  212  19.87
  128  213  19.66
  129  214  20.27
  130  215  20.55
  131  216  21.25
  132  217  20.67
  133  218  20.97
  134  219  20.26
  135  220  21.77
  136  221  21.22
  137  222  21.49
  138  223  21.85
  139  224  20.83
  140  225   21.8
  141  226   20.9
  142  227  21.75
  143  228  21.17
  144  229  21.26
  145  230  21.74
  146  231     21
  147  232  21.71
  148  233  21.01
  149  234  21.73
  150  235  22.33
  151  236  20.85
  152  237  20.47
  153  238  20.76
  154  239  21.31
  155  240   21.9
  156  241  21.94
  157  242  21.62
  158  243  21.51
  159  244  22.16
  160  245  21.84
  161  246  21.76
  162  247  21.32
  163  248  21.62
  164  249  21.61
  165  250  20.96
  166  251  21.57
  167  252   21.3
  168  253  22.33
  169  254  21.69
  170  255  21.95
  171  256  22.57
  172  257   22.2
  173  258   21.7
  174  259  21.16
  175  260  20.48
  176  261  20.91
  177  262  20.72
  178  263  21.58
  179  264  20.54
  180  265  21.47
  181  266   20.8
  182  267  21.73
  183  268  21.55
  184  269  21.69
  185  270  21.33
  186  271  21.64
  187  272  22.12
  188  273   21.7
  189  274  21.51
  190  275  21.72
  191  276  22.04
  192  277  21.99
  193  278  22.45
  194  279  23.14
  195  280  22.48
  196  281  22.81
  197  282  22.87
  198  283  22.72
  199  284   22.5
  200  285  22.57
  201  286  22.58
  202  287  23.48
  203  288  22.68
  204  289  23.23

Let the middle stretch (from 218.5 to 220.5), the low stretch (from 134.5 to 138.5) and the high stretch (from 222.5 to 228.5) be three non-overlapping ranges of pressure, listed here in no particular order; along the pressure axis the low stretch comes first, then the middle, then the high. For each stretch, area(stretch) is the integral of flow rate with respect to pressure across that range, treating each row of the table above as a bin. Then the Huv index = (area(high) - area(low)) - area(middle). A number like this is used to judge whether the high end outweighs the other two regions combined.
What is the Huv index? 10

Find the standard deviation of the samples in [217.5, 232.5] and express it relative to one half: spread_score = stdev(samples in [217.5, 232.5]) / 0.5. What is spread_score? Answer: 0.9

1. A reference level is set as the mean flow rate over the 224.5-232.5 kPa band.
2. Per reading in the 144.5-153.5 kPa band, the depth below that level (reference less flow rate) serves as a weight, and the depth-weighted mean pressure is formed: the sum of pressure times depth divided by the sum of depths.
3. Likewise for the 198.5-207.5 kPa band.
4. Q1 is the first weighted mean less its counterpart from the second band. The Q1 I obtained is -53.4 kPa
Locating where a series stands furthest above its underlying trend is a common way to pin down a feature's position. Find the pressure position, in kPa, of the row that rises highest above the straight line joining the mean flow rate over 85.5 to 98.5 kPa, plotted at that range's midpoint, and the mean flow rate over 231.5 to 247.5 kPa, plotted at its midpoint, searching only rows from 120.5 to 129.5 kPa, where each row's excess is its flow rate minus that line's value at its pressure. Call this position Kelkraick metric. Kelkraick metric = 129 kPa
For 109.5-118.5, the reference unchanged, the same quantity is 118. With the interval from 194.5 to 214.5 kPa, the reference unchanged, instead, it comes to 214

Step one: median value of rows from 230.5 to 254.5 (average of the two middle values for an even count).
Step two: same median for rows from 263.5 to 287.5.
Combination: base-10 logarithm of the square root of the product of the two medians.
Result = 1.34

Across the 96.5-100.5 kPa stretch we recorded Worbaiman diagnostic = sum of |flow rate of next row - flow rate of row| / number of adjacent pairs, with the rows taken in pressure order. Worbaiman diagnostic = 0.45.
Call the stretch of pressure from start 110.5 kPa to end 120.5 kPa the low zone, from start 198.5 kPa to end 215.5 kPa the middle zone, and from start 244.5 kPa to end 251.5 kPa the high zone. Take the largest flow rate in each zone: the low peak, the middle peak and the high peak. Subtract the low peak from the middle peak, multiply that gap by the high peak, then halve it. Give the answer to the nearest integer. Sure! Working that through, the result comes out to 65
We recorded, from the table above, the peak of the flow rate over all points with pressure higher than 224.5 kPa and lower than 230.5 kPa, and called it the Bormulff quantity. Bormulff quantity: 21.8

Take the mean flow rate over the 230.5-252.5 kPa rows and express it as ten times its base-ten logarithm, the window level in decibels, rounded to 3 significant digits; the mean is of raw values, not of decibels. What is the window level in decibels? 13.3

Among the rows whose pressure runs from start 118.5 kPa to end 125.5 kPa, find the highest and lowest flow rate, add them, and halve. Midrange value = 15.8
